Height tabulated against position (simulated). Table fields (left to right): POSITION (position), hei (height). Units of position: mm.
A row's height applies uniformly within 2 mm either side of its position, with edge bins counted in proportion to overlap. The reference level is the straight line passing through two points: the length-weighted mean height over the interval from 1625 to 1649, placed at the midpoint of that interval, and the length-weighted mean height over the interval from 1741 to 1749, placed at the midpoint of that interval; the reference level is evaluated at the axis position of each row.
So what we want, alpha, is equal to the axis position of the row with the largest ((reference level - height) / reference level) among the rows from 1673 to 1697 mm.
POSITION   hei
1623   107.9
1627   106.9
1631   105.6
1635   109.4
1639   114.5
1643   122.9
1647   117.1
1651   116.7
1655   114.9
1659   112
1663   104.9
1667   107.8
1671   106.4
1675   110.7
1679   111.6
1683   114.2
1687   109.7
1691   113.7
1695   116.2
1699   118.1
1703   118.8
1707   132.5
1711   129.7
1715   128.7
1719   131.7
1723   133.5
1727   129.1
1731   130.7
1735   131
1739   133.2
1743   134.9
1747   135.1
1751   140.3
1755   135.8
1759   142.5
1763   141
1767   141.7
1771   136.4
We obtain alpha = 1687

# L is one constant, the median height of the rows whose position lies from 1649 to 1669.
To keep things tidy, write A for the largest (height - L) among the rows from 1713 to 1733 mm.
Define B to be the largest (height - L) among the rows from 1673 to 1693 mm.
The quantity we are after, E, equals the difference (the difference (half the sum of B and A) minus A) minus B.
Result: -12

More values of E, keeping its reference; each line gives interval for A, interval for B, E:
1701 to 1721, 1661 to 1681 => -10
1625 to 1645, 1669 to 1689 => -7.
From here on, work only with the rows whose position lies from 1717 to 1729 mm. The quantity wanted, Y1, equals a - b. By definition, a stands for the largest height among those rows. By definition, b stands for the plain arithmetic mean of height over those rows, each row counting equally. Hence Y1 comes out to 2.1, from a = 133.5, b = 131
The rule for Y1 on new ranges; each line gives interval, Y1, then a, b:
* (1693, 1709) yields 11.1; 132.5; 121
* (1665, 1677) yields 2.4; 110.7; 108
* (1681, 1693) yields 1.7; 114.2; 113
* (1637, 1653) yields 5.1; 122.9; 118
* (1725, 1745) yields 3.1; 134.9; 132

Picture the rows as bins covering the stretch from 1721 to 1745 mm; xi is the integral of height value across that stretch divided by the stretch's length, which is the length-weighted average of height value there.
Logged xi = 132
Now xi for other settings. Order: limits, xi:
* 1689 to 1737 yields 126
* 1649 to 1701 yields 112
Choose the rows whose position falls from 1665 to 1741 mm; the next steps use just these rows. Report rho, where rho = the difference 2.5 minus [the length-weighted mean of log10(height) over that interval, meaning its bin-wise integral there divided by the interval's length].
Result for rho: 0.417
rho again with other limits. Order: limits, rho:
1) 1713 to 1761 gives 0.373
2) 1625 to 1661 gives 0.446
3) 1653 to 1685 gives 0.458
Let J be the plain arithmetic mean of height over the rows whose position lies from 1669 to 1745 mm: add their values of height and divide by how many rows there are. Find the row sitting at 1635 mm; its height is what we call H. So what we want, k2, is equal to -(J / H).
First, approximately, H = 109.4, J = 123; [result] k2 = -1.12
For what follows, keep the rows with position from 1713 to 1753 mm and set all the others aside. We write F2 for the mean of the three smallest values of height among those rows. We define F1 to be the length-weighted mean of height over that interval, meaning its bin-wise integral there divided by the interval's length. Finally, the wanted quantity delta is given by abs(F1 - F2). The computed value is 3.3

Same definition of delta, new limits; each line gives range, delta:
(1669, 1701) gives 3.6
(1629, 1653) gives 4.5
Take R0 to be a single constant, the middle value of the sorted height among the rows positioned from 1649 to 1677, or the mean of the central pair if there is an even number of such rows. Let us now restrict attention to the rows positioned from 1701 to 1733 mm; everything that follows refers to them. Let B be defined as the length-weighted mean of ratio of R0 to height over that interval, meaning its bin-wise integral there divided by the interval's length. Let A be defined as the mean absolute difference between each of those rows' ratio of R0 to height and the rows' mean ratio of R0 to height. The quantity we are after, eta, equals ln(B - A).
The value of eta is -0.18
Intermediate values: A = 0.020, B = 0.86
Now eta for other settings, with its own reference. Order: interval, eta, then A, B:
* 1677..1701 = -0.05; 0.019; 0.97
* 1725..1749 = -0.19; 0.013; 0.84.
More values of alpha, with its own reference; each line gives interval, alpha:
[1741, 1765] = 1755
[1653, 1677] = 1663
